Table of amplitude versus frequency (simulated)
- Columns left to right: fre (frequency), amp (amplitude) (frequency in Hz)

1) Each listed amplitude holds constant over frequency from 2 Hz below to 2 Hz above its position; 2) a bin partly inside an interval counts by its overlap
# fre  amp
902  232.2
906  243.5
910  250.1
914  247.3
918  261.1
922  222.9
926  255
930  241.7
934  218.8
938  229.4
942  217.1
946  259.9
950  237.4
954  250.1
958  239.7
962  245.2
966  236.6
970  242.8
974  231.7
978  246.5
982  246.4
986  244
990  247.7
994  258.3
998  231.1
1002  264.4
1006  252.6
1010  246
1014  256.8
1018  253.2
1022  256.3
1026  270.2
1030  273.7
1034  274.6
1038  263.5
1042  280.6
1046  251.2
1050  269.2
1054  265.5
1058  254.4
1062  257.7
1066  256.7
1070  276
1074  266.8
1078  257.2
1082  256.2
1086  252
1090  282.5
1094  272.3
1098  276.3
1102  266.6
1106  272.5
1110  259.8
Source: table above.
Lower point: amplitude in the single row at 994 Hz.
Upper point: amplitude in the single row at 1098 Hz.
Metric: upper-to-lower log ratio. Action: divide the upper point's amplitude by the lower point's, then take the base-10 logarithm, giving 0.029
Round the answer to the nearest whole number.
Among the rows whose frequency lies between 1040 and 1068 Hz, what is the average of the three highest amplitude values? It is 272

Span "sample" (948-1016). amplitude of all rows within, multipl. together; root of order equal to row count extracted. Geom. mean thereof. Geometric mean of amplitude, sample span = 246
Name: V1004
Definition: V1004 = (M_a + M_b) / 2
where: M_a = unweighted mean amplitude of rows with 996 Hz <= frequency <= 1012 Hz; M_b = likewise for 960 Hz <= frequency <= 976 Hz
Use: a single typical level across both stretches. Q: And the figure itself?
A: 244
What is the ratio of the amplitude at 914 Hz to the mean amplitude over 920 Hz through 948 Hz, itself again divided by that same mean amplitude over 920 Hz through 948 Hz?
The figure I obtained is 0.0045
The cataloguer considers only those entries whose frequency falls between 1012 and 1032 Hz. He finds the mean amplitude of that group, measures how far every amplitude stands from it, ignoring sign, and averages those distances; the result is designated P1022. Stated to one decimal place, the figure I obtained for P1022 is 7.9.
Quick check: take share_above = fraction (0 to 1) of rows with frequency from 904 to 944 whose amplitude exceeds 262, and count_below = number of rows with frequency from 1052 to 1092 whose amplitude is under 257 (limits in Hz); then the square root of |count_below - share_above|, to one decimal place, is 2.0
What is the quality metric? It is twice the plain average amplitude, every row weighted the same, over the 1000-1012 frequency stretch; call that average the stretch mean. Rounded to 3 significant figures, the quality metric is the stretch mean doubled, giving 509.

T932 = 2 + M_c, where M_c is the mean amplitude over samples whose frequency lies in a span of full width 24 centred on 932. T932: 233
